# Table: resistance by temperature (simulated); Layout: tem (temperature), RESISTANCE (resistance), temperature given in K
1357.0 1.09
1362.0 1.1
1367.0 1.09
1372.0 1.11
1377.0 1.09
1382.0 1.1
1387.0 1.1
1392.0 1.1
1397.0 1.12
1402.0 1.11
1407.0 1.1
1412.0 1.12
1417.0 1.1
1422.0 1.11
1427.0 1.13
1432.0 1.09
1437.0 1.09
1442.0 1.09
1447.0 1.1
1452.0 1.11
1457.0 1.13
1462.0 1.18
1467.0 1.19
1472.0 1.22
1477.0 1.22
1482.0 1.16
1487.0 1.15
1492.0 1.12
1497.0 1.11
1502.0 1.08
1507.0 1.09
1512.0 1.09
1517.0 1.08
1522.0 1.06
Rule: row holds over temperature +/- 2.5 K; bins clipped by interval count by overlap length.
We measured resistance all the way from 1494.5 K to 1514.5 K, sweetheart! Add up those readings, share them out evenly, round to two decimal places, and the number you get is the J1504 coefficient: 1.09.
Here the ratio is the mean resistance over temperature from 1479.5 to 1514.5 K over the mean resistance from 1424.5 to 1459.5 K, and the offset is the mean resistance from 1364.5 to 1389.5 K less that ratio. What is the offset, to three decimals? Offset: 0.090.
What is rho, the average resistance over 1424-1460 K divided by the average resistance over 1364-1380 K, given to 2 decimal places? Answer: 1.01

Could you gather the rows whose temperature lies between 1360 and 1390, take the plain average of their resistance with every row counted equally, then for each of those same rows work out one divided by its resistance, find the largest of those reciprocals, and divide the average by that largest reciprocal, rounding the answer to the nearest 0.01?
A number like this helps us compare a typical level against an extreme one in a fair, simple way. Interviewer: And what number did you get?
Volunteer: 1.20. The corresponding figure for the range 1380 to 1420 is 1.22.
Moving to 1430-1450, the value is 1.19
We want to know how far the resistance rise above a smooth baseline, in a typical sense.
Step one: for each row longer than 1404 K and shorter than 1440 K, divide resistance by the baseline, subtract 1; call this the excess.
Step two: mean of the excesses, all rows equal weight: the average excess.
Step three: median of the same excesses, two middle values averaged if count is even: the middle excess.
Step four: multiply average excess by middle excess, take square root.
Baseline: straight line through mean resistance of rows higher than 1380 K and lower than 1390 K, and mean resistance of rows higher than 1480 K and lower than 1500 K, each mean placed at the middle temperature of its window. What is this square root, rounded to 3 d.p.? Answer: 0.006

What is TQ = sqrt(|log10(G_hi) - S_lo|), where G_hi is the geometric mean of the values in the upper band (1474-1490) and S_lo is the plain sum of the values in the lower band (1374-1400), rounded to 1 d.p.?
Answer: 2.3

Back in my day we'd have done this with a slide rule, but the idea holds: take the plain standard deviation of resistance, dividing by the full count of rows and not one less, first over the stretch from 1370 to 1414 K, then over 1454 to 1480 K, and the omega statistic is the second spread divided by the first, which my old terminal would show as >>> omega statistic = 3.5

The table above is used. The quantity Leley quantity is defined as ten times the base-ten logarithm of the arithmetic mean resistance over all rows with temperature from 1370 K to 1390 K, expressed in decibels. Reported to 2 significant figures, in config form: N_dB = 0.41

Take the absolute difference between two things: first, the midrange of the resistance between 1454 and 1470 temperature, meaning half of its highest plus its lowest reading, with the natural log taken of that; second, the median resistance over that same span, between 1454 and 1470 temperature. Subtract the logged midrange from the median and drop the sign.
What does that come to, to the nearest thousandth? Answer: 1.032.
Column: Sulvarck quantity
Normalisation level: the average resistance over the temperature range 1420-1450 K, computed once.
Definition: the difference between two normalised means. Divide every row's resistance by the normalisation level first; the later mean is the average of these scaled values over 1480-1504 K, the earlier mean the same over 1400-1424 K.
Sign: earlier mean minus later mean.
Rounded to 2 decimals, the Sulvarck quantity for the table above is -0.01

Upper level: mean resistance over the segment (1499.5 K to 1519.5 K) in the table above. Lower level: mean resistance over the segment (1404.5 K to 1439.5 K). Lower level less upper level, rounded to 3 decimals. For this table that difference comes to 0.021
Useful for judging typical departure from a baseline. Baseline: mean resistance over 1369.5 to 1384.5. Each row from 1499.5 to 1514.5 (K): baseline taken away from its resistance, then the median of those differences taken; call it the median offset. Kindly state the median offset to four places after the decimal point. -0.0100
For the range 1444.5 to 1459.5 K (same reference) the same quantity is 0.0100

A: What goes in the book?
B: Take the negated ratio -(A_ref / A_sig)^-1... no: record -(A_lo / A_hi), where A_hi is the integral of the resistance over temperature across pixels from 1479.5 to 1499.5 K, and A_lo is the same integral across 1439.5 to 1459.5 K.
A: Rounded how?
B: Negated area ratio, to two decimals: -0.98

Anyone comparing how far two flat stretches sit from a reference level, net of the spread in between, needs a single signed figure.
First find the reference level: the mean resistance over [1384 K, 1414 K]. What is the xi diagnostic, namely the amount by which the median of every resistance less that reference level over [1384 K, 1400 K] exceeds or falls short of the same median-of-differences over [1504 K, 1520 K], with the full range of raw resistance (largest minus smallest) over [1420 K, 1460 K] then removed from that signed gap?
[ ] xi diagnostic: -0.03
